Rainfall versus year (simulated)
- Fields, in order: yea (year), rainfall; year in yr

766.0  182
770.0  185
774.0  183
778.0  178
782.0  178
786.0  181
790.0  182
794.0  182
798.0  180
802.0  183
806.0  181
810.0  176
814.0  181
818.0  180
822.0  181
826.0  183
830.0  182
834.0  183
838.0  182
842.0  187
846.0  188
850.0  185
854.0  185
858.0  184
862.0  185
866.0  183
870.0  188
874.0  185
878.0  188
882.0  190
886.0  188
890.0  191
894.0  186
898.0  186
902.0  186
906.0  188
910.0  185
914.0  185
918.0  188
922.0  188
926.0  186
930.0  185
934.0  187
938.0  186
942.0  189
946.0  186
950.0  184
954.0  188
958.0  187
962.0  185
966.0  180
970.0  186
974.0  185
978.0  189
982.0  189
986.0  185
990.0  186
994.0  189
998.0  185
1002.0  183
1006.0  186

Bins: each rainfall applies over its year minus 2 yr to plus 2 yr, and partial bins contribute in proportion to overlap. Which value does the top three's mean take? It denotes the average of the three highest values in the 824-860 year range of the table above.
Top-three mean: 186.7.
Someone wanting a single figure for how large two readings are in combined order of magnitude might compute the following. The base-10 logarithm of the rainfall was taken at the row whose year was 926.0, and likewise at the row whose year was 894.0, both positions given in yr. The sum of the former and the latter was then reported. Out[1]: 4.539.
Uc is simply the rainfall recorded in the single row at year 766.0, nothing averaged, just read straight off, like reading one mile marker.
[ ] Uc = 182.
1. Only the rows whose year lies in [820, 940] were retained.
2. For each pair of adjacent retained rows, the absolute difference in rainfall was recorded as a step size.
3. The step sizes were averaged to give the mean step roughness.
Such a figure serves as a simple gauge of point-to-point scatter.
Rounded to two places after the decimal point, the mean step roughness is 1.90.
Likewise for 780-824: 2.30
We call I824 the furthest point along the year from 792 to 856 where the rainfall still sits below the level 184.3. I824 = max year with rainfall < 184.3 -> 838.0 yr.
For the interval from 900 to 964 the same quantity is 950.0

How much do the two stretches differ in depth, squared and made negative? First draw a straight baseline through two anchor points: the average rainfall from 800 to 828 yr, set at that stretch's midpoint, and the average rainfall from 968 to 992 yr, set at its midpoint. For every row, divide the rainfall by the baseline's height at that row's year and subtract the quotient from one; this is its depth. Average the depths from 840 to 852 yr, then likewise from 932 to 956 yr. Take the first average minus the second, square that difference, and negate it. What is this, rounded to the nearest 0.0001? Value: -0.0004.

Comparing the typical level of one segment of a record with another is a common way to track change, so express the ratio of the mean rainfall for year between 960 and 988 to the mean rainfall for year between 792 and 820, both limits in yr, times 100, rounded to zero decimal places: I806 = 103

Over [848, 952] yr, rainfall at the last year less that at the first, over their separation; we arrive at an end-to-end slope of -0.01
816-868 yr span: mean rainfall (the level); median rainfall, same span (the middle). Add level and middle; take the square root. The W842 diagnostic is 19.1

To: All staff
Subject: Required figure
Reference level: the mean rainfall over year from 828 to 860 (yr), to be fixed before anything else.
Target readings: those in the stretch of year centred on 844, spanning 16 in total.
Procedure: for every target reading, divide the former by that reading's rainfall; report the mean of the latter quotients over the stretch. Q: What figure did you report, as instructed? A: 0.995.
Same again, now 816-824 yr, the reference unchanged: 1.022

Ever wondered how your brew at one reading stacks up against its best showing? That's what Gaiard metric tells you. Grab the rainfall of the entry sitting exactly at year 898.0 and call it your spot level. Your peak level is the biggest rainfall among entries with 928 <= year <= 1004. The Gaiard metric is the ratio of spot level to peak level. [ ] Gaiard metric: 0.984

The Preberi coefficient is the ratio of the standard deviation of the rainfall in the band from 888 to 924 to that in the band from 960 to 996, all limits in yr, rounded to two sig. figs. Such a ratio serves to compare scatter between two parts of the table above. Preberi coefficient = 0.67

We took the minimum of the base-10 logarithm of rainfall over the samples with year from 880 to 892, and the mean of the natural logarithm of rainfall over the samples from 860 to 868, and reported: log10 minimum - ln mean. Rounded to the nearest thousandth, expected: -2.941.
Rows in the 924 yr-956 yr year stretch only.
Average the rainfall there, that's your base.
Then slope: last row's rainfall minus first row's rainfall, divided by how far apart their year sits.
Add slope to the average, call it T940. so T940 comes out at 186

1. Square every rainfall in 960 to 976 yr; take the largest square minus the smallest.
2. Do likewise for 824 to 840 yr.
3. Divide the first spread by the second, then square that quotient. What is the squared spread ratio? 36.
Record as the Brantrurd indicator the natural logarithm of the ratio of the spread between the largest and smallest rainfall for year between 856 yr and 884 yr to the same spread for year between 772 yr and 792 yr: 0.3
